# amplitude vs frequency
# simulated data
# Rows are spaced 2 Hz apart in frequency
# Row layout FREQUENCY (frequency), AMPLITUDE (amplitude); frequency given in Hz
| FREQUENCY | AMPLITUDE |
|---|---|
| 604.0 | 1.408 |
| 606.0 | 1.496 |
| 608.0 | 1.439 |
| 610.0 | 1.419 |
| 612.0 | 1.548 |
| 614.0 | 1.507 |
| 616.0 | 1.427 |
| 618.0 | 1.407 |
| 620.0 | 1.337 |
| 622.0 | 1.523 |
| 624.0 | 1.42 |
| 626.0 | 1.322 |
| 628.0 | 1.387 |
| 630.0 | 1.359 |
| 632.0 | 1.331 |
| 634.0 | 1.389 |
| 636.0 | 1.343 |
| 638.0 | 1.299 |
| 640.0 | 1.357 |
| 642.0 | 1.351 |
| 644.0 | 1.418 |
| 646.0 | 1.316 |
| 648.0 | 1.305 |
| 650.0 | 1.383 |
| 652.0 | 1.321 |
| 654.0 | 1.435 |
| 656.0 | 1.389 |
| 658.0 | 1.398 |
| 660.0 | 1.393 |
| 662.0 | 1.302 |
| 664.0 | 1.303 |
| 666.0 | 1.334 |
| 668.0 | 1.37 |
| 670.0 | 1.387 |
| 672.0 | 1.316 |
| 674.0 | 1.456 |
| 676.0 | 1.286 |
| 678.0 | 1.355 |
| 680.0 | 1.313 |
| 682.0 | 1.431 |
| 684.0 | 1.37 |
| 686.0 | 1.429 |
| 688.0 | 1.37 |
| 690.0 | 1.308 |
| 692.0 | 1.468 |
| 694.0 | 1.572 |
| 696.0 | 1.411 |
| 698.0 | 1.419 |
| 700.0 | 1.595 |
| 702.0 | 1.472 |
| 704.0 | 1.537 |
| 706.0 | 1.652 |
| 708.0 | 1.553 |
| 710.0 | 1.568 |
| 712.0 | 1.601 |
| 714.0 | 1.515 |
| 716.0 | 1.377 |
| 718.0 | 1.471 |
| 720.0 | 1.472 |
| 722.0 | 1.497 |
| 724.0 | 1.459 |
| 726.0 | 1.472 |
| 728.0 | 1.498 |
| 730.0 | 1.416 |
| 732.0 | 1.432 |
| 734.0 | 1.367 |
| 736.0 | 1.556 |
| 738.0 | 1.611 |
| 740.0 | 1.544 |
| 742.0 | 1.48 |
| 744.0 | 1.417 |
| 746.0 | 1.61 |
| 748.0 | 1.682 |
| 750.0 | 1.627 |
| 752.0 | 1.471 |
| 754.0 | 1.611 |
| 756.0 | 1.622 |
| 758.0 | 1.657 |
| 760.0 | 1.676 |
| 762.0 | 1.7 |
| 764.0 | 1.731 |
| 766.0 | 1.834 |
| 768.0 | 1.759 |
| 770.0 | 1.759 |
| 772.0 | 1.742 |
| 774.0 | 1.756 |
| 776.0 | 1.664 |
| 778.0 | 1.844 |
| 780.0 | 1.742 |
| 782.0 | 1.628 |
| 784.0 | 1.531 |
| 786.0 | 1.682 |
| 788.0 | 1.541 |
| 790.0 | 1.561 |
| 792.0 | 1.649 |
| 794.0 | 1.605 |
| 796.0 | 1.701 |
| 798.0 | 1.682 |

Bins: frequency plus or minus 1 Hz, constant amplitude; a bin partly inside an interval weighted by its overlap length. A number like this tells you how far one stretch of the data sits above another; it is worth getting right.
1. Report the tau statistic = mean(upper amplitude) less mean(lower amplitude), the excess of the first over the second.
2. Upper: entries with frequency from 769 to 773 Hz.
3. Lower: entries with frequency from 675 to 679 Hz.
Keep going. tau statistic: 0.43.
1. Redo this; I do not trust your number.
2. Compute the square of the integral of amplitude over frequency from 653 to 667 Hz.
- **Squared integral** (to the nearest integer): 365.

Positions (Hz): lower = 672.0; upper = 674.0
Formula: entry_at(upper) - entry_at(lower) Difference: 0.14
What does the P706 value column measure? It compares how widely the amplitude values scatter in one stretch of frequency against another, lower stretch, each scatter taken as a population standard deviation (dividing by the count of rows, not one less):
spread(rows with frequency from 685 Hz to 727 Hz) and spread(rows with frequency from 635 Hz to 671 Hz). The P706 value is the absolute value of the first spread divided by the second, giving 2.0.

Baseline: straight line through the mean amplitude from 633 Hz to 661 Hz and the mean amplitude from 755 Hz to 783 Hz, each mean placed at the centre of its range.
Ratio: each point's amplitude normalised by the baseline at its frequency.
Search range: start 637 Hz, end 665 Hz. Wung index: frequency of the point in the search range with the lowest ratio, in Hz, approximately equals 664.0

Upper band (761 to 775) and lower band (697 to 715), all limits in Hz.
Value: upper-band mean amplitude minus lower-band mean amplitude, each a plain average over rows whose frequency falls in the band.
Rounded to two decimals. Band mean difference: 0.21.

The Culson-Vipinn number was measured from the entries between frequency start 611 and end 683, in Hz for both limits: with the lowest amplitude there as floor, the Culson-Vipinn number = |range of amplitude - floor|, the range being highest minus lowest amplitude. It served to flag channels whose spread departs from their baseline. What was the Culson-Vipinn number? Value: 1.02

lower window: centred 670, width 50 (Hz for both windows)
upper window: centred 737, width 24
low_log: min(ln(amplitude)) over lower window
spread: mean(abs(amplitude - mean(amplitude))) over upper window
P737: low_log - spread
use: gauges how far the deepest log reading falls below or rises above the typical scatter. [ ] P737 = 0.174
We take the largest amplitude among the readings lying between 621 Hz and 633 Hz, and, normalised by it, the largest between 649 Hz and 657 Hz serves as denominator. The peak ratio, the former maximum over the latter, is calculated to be 1.06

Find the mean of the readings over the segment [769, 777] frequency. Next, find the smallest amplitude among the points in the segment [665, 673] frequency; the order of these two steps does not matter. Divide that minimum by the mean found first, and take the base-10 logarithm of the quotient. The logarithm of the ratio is -0.12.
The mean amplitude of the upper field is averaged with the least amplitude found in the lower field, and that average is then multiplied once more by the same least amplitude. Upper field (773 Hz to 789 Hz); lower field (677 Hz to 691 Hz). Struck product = 1.95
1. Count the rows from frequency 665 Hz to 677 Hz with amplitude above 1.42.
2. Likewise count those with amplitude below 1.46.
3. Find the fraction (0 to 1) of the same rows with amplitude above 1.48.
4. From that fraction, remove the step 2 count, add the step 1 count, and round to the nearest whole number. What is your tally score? -5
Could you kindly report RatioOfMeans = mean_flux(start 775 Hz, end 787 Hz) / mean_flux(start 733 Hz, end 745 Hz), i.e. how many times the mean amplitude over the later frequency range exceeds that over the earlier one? 1.12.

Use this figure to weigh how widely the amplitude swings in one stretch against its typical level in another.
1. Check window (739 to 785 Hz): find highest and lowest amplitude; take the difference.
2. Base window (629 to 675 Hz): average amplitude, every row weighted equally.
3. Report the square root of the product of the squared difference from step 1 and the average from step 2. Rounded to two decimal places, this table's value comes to 0.50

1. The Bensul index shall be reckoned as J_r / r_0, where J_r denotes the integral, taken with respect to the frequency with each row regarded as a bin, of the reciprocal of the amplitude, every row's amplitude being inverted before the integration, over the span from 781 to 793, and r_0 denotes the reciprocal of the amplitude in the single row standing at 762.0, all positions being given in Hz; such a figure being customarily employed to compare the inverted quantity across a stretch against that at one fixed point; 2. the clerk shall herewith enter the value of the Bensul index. 12.8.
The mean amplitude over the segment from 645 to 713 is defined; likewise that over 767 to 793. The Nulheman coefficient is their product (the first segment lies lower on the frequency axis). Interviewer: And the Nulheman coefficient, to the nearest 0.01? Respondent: 2.38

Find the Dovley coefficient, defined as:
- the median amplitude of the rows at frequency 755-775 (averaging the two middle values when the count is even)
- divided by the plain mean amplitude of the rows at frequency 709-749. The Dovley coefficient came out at 1.156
